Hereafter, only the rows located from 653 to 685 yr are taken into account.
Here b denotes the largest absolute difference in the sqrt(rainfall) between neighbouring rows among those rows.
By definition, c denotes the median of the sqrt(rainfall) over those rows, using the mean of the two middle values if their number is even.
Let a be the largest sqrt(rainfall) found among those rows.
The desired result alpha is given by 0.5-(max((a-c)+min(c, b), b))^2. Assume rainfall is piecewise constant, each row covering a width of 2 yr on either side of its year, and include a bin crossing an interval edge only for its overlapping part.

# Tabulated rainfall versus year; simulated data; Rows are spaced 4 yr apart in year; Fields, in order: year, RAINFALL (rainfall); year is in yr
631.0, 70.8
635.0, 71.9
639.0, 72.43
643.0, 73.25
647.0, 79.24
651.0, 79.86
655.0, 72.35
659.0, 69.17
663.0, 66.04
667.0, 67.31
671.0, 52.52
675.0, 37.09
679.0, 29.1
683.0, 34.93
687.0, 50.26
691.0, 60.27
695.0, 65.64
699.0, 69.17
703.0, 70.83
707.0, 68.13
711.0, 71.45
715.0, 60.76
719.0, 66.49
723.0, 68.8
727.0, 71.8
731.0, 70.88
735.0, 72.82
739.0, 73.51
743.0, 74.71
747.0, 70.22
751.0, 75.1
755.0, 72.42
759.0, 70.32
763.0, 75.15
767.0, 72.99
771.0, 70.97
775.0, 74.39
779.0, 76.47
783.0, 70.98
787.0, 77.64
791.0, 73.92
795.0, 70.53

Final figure -3.40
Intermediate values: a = 8.51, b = 1.16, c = 7.69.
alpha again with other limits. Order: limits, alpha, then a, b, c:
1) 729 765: 0.32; 8.67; 0.29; 8.53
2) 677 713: -1.84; 8.45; 1.18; 8.10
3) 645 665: -0.24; 8.94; 0.43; 8.51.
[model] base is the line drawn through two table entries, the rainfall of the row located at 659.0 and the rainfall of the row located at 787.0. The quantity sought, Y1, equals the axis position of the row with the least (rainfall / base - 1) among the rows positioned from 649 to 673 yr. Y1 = 671.0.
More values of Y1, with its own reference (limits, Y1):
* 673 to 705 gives 679.0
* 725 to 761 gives 759.0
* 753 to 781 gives 771.0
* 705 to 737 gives 715.0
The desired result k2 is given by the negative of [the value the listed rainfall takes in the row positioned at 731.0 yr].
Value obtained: -71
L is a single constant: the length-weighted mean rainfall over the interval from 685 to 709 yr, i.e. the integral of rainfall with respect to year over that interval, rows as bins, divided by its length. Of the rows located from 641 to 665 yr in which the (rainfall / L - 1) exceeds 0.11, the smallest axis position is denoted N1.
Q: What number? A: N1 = 643.0 yr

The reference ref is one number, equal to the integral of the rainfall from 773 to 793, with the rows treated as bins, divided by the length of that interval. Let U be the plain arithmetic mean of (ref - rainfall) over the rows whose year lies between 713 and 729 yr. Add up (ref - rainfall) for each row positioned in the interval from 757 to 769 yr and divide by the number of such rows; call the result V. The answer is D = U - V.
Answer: 6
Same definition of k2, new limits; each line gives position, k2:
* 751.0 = -75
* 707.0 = -68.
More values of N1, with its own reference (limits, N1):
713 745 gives 727.0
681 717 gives 711.0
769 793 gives 775.0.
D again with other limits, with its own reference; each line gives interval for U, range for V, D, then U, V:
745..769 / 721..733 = -2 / 2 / 4.2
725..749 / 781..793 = 2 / 2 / 0.5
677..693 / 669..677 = 1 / 31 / 29.9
